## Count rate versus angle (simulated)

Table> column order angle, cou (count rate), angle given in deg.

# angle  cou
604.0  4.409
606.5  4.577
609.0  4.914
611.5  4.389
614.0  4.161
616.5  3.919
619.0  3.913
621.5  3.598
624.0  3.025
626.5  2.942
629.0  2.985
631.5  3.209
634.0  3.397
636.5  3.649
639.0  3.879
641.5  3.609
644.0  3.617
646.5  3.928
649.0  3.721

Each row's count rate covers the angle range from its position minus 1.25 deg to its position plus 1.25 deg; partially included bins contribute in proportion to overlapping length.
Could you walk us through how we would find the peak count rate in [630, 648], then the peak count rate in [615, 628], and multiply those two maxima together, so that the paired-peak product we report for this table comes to 15.4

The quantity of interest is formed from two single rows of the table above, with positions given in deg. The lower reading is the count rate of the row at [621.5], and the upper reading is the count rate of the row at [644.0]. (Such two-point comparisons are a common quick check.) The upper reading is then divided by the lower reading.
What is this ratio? 1.01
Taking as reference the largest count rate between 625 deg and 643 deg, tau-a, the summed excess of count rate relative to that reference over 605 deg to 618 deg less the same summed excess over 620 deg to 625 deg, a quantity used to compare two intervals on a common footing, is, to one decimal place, 3.7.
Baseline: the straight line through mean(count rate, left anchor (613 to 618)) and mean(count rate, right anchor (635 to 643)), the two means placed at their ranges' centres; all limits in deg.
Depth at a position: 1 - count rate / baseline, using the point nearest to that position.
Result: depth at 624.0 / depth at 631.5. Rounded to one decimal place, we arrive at 1.4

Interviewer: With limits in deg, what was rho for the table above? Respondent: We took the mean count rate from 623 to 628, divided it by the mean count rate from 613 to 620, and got 0.75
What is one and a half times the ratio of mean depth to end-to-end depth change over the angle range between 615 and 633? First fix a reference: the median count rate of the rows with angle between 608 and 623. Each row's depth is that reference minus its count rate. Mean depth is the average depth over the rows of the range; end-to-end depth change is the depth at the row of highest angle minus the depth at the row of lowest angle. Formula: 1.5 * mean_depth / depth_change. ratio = 1.4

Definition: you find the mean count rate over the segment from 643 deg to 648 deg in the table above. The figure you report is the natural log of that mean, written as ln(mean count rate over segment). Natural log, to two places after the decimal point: 1.33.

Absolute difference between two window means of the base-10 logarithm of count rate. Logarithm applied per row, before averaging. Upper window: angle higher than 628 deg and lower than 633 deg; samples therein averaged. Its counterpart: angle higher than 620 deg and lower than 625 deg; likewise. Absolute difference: 0.03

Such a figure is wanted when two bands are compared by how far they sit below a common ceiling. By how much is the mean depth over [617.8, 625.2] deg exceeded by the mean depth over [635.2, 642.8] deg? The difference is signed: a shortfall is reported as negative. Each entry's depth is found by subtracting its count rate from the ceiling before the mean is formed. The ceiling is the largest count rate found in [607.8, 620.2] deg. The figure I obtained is -0.20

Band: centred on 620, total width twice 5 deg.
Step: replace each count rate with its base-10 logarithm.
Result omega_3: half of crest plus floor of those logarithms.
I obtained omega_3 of 0.537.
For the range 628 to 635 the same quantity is 0.503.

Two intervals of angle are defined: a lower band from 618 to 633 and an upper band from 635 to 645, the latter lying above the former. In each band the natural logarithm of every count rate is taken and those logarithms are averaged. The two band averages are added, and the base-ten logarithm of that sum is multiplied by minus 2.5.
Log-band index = -0.99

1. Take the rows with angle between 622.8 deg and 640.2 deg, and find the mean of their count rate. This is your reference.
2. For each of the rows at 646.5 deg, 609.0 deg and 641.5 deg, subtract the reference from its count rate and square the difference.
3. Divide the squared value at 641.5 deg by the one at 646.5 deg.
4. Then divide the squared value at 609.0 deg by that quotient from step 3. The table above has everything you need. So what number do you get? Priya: 10.7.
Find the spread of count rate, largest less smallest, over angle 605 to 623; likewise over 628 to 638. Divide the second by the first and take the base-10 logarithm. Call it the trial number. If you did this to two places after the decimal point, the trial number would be -0.30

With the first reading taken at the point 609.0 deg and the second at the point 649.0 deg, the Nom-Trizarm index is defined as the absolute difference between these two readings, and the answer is 1.2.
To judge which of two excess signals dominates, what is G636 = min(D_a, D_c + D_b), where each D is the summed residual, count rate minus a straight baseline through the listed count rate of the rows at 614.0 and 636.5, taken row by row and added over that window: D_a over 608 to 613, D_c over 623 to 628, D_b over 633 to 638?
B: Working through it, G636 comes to -2.2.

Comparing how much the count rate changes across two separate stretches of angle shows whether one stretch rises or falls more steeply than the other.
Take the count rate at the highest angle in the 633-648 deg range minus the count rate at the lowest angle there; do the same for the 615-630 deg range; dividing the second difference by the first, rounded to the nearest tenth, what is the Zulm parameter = -1.8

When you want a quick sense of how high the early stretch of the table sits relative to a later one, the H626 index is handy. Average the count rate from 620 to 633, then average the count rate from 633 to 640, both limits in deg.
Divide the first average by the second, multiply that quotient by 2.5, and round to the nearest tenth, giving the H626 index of 2.2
